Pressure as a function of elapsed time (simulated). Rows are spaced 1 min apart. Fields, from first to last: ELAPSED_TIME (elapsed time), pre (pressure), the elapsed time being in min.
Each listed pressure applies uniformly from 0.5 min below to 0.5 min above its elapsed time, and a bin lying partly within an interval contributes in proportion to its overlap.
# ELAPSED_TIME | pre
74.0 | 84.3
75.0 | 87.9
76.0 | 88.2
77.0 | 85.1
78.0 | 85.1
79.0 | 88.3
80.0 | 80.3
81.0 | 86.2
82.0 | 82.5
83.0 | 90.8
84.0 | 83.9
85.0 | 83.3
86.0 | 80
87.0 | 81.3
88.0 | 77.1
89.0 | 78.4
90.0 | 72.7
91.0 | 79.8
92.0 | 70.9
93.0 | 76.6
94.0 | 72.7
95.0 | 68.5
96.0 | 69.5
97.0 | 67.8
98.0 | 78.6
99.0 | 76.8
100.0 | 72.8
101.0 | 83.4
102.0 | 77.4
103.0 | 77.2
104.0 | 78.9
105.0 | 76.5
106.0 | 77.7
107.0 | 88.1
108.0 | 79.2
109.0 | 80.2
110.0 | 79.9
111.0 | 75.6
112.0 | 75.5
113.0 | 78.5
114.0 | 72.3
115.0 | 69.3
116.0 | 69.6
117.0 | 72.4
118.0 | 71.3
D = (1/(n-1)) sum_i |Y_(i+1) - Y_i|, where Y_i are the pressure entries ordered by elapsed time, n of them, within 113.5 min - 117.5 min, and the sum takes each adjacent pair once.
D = 2.0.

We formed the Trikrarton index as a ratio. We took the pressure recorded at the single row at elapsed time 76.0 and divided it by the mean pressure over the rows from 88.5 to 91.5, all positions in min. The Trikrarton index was 1.15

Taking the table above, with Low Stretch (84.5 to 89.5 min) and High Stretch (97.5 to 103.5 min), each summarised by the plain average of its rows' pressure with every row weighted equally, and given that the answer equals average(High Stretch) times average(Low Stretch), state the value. 6218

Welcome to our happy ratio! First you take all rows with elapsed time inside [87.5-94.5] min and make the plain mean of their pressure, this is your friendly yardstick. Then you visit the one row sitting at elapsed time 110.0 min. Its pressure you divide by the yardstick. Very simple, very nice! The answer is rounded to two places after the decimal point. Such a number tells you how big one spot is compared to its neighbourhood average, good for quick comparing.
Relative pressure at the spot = 1.06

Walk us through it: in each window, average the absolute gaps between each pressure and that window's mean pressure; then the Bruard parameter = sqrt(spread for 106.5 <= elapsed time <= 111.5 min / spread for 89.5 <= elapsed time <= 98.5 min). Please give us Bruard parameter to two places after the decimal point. 0.92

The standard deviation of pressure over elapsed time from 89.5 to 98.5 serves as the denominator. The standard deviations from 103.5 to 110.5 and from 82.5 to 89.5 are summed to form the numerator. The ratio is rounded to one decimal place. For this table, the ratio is 1.9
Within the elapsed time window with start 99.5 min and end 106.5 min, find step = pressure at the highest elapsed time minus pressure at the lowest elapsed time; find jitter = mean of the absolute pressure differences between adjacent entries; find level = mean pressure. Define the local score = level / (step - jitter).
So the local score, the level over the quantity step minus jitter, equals 64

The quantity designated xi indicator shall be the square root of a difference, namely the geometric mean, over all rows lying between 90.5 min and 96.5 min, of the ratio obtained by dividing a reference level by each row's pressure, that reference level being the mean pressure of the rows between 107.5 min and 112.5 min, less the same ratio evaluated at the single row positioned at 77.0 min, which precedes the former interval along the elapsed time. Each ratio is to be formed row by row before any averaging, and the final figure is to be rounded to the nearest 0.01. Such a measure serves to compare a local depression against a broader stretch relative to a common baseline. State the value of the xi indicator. 0.39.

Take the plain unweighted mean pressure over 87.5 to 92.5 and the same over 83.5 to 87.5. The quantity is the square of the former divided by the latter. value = 70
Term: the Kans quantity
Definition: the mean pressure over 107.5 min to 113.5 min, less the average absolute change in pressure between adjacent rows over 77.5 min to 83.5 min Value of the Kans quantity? 72.3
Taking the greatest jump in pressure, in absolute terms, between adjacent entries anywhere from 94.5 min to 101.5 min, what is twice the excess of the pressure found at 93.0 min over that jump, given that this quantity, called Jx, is 132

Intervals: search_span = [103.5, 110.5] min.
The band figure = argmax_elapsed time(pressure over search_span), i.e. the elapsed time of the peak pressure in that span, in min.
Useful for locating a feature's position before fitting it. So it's 107.0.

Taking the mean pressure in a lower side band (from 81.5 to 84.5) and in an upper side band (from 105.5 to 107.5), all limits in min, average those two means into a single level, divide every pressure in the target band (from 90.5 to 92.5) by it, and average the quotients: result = 0.89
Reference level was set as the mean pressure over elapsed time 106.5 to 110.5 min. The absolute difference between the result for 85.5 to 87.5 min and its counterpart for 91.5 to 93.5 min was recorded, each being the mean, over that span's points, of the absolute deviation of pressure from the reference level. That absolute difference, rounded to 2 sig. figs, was 6.9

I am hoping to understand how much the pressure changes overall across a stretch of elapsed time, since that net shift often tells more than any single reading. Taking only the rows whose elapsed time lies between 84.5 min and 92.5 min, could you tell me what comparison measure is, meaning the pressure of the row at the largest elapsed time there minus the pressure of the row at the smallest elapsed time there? -12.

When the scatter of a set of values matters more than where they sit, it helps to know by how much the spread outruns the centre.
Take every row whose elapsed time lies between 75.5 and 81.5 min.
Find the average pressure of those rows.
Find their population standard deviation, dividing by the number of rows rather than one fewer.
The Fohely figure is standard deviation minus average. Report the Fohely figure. -83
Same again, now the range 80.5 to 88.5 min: -79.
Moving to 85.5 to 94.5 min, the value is -73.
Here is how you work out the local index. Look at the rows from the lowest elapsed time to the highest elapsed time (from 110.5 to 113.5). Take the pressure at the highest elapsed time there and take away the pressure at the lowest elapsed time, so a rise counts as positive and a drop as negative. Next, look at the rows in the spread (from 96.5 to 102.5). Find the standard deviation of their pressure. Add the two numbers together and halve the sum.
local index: 4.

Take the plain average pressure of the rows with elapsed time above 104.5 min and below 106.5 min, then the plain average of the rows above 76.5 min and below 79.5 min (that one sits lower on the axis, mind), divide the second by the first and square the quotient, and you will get 1.25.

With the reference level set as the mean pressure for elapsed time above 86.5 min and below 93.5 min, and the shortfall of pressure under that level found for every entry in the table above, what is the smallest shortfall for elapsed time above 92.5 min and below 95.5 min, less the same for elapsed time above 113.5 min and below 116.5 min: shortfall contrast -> -4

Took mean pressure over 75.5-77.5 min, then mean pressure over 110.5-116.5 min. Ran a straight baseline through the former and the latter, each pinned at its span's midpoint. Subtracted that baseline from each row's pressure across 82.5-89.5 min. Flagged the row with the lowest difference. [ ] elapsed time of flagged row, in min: 88.0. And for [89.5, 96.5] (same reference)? 95.0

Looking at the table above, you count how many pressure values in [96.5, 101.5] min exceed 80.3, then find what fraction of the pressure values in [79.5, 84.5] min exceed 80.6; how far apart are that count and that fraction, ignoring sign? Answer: 0.20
